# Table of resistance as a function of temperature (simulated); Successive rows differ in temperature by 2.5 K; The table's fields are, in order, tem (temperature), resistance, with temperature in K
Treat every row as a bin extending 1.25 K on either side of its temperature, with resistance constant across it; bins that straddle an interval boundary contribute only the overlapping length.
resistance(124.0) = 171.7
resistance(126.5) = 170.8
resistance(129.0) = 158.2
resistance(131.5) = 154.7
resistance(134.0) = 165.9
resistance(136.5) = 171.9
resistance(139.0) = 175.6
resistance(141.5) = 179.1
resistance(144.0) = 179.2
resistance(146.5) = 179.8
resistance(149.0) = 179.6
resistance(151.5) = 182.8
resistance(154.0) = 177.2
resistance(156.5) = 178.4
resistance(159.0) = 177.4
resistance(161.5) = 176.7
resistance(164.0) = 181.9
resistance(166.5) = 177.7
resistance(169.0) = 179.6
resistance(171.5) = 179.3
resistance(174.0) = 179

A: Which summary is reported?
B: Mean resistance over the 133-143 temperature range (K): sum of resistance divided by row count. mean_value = 173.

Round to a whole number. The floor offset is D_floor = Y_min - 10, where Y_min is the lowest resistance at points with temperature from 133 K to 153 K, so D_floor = 156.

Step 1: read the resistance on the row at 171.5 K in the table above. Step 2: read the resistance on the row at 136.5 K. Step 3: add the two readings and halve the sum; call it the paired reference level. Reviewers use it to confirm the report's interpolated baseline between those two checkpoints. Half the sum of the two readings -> 176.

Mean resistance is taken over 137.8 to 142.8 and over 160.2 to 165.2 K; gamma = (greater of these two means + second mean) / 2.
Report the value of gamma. 179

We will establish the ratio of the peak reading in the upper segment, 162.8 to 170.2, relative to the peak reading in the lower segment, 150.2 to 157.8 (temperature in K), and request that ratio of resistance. 1.00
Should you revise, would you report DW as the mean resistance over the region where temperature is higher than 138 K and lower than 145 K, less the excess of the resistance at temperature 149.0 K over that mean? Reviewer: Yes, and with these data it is 176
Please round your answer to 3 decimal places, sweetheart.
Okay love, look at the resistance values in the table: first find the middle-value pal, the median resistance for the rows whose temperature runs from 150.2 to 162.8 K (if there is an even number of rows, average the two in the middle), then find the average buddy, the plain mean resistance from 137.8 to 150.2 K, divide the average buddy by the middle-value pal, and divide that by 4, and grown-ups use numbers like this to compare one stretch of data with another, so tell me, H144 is 0.252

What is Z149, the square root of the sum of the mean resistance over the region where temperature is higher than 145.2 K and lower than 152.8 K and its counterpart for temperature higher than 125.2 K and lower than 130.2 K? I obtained 18.6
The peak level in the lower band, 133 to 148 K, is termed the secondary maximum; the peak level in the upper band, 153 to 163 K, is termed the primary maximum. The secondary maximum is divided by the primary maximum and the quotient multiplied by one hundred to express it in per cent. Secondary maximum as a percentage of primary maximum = 101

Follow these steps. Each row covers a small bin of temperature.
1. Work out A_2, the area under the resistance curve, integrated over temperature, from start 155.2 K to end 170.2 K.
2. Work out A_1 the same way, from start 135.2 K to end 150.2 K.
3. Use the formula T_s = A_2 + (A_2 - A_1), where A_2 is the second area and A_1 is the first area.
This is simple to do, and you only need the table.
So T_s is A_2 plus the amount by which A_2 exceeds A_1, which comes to 2696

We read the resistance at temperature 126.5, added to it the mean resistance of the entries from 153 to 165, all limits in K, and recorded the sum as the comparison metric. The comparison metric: 349.1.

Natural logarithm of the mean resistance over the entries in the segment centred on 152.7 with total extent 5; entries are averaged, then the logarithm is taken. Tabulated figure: 5.19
